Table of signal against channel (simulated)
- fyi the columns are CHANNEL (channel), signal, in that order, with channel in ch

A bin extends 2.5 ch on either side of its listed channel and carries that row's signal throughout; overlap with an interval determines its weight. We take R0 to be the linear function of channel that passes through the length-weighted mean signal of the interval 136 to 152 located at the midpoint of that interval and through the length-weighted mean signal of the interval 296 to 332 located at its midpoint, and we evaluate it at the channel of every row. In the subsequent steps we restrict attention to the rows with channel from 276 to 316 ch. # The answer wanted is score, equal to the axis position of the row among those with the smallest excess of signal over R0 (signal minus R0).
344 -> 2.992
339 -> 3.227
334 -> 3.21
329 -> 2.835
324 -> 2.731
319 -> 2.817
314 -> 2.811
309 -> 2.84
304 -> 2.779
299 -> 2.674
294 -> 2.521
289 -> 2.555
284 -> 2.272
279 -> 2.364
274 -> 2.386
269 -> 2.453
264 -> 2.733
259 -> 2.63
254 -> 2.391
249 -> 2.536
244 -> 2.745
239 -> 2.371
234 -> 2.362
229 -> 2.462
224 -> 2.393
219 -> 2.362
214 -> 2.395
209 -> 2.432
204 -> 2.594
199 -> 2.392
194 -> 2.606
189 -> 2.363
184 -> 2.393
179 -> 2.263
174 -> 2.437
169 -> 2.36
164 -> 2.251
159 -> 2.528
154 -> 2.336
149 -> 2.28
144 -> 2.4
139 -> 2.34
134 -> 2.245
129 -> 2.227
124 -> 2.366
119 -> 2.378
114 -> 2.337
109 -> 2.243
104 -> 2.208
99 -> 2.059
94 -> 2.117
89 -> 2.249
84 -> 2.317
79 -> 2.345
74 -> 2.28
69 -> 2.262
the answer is 284 ch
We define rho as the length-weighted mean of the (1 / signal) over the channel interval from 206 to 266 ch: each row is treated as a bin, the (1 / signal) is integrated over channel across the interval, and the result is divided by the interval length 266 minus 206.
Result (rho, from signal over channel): 0.404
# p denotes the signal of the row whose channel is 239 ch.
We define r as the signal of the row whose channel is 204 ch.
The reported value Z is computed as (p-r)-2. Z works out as -2.2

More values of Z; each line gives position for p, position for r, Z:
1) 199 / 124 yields -2.0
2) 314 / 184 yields -1.6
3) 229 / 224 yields -1.9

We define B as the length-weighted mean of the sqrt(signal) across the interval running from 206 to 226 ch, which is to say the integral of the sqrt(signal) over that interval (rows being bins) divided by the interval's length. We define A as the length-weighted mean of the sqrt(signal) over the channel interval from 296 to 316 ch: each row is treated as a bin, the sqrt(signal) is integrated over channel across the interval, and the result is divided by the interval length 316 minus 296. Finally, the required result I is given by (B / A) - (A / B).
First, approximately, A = 1.66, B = 1.55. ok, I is -0.14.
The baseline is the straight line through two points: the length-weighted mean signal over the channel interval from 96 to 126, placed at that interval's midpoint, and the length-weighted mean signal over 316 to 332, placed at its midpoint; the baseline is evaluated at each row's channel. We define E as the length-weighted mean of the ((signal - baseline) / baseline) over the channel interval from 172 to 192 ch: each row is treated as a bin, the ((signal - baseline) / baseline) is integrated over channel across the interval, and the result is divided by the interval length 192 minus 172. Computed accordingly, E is -0.031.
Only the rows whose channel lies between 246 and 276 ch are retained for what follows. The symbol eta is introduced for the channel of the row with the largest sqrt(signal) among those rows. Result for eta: 264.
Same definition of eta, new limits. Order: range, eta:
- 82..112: 84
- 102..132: 119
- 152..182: 159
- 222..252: 244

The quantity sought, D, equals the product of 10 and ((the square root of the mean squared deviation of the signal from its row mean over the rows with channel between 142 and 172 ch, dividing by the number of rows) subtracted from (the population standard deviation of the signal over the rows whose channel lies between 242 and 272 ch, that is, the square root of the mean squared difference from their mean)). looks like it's 0.43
